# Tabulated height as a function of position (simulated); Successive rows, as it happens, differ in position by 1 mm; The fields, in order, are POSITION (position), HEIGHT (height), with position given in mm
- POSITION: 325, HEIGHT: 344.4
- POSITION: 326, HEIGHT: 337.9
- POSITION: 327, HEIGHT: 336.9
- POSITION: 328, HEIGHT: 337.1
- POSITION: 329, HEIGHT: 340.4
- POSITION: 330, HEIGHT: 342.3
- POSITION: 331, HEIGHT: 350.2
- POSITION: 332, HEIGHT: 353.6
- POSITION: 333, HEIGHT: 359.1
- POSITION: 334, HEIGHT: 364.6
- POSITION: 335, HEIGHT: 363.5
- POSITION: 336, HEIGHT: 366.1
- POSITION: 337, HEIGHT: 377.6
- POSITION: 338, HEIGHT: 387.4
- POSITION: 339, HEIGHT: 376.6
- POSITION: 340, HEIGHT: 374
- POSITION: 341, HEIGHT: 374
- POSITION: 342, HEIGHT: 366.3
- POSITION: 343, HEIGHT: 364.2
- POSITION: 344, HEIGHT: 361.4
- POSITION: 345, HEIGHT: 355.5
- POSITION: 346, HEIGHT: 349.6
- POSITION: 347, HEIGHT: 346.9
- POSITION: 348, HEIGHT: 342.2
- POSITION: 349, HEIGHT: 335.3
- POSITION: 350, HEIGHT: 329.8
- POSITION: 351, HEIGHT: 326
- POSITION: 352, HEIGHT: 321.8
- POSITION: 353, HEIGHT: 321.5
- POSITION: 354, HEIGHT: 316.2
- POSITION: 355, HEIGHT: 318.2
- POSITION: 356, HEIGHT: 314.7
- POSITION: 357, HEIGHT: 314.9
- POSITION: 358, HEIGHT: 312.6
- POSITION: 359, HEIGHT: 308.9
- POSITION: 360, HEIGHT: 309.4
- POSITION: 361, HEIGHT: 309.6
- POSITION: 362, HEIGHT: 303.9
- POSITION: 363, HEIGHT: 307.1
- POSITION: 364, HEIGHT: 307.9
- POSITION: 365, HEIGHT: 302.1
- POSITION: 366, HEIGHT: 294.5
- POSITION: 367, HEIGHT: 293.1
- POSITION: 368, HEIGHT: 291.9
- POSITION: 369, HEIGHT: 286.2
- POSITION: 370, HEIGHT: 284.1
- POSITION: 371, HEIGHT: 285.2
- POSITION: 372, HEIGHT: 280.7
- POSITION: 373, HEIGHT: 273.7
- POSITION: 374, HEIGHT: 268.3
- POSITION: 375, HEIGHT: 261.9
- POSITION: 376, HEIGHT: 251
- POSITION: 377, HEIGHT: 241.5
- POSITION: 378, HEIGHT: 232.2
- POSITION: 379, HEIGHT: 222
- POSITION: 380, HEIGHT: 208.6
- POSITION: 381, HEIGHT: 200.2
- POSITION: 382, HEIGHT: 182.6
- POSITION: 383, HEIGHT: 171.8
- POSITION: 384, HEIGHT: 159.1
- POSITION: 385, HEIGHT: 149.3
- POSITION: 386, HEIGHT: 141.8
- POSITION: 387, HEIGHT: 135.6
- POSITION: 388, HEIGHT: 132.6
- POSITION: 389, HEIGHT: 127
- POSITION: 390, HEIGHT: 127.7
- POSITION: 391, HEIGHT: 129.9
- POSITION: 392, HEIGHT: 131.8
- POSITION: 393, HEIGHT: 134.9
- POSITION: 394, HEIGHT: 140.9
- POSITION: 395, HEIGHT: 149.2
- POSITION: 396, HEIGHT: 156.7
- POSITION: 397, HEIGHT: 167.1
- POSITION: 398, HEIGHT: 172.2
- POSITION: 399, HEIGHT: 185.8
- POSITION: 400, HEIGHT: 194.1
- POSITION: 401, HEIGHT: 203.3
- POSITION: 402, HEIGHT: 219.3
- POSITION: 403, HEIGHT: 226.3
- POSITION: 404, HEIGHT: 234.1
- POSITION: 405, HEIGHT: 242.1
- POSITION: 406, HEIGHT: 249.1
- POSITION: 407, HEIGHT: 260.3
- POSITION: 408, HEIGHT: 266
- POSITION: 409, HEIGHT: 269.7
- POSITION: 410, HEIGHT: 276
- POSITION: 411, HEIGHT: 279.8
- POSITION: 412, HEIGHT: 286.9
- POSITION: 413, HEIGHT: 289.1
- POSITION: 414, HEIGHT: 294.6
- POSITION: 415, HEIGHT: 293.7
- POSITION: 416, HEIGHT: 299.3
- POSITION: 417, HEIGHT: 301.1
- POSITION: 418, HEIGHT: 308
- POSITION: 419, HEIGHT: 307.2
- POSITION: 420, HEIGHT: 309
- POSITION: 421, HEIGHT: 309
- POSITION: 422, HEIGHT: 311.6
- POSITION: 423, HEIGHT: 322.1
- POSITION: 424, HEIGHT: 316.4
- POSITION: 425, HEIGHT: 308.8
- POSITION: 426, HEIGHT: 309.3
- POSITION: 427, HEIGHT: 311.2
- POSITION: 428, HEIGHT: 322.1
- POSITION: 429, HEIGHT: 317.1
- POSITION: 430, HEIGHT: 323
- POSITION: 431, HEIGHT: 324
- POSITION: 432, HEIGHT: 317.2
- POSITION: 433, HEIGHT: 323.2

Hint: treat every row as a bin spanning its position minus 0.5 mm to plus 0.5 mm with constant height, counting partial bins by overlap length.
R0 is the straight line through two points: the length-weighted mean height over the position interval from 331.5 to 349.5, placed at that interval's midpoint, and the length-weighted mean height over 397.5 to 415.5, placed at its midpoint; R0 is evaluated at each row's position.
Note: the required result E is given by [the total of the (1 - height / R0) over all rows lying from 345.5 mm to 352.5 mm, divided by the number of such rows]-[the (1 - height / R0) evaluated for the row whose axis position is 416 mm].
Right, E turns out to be 0.33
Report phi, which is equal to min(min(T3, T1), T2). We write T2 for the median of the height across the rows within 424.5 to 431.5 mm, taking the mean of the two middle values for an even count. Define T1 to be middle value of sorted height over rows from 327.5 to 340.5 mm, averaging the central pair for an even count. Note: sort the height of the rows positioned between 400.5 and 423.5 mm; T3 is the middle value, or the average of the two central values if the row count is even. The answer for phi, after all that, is 287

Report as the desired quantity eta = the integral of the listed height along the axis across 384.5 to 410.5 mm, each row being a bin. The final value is 4823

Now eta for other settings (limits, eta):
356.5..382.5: 7134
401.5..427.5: 7400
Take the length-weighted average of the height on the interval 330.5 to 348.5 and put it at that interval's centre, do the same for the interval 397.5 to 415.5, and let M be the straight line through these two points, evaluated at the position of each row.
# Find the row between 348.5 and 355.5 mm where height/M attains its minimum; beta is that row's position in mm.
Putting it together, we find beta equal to 354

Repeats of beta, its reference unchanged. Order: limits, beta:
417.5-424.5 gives 418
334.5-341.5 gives 335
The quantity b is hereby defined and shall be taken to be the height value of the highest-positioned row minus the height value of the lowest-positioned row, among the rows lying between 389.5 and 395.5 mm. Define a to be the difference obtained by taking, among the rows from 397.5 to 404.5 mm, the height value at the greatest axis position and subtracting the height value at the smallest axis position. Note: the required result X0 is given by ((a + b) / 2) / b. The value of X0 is 1.9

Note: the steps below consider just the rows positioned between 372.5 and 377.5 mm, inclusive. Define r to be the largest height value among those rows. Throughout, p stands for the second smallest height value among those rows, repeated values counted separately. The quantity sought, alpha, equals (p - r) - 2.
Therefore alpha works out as -24.7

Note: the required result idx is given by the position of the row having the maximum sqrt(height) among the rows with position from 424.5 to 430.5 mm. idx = 430 mm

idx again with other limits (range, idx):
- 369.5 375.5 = 371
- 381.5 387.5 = 382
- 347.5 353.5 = 348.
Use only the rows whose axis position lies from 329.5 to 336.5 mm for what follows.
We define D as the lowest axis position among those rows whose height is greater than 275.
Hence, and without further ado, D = 330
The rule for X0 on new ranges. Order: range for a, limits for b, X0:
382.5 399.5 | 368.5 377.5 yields 0.3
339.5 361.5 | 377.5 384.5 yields 0.9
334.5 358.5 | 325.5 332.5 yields -1.1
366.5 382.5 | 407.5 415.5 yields -1.5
